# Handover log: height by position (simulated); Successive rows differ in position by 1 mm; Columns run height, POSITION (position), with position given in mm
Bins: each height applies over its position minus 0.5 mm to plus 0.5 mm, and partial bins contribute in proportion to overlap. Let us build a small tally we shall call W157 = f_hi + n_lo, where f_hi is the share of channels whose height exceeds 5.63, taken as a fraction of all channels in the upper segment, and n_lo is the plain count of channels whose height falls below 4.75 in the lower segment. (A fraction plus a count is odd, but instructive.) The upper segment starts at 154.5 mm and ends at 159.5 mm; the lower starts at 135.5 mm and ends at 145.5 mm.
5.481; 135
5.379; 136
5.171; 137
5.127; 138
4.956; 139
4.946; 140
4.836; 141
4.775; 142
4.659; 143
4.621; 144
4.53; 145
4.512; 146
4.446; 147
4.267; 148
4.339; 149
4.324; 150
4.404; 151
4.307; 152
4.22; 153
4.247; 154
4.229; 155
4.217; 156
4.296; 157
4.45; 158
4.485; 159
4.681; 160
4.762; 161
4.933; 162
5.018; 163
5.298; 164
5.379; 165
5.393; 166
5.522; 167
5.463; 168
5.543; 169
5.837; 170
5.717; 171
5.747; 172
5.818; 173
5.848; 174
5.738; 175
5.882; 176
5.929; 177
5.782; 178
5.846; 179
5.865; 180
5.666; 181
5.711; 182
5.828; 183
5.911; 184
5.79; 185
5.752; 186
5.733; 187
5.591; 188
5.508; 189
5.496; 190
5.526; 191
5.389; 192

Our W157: 3.0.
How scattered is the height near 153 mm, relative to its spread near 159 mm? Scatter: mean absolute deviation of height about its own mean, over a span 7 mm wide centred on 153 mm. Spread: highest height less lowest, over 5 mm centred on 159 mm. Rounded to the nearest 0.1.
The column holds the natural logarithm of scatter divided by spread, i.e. -2.1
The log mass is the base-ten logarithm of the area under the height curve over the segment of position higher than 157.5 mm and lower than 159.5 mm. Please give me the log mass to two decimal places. 0.95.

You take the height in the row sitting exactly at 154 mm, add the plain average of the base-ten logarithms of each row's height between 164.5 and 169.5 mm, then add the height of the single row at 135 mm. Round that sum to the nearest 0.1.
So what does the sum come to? 10.5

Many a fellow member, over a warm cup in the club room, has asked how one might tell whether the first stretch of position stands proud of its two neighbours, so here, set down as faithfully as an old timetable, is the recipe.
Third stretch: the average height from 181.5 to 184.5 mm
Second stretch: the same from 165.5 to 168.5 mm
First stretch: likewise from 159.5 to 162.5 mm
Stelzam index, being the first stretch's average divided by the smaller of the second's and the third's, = 0.88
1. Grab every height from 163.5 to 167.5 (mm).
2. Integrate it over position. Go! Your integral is 21.6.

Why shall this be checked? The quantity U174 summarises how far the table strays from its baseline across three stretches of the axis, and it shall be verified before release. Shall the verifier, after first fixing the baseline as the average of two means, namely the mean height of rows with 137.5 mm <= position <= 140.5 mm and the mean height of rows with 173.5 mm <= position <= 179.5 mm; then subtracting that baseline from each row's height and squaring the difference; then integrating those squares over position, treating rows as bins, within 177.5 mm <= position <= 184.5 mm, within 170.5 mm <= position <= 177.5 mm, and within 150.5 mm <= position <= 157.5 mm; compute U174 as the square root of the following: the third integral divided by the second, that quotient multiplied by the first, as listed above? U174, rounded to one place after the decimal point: 3.0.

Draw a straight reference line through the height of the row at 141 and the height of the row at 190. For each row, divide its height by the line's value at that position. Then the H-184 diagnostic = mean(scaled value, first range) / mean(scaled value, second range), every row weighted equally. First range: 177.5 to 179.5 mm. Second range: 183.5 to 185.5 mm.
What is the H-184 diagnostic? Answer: 1.01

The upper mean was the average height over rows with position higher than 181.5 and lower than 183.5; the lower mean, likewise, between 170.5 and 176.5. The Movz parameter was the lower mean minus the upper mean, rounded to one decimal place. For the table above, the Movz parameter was 0.0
